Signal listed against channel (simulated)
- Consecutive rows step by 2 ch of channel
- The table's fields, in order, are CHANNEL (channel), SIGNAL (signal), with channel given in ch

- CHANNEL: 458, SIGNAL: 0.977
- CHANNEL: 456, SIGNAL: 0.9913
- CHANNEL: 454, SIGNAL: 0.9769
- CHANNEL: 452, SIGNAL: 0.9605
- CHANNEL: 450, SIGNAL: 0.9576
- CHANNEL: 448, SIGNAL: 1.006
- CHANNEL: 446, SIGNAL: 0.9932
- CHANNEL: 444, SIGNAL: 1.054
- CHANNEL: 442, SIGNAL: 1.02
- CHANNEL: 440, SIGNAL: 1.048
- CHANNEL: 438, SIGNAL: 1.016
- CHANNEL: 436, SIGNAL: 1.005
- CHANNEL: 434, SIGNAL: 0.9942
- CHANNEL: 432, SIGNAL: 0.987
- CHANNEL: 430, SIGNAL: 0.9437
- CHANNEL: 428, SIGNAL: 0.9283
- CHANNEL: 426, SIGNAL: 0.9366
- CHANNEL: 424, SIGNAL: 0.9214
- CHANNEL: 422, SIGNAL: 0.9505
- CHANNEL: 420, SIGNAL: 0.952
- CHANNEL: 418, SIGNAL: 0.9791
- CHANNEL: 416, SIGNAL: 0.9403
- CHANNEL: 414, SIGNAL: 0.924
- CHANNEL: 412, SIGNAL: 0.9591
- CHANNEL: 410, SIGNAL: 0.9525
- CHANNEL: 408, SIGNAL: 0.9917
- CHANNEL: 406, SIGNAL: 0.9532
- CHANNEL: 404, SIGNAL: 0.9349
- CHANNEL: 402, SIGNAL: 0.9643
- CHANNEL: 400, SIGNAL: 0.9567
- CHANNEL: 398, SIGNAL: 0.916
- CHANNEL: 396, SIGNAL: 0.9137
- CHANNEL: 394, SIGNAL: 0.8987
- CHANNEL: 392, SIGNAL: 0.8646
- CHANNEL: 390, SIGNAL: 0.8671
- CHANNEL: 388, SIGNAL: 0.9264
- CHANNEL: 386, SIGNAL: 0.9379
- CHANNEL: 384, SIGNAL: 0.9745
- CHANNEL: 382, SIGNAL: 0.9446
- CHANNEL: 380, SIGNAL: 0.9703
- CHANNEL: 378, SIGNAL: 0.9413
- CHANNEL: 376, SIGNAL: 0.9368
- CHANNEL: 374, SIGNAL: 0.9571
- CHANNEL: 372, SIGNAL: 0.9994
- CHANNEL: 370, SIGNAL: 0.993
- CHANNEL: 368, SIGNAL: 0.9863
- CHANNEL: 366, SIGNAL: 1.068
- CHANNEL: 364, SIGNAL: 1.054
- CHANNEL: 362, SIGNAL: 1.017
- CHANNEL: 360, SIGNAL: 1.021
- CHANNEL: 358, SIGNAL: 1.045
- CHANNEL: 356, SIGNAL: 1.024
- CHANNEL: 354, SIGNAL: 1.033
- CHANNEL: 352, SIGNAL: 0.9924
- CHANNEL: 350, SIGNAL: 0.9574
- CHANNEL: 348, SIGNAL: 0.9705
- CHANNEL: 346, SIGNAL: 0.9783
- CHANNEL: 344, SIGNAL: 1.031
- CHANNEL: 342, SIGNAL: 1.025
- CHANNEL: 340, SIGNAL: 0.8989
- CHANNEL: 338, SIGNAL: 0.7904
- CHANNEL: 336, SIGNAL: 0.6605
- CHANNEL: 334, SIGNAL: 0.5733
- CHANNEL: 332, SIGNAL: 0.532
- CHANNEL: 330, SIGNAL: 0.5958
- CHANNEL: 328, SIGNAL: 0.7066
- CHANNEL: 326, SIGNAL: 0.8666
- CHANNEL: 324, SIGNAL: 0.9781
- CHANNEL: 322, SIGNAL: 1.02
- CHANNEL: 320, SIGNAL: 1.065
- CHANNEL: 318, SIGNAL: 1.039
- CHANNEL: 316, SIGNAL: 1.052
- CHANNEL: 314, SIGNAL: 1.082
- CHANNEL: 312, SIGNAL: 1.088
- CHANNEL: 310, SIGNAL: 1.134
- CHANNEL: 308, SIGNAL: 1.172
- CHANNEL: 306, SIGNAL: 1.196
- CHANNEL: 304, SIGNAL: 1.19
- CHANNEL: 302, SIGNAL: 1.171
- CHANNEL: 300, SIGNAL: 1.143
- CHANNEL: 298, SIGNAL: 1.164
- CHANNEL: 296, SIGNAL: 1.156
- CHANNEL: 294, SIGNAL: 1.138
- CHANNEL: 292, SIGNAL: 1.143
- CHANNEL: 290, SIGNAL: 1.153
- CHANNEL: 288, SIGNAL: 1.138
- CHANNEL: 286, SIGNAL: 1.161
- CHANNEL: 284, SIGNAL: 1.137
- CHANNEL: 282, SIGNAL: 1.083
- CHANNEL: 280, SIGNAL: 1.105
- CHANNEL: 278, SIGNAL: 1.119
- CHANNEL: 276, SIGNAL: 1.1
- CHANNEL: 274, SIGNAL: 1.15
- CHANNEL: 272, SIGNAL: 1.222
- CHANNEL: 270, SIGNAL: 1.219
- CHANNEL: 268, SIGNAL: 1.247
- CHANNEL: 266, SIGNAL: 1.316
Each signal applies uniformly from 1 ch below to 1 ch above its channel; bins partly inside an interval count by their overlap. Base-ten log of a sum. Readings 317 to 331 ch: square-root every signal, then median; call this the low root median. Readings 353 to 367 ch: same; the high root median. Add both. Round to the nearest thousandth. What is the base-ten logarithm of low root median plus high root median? 0.302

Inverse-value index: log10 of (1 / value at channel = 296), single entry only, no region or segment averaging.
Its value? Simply -0.063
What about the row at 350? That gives 0.019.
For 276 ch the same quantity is -0.041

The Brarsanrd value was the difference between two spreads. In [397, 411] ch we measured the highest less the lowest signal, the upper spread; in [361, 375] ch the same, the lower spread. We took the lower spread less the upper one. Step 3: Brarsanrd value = 0.04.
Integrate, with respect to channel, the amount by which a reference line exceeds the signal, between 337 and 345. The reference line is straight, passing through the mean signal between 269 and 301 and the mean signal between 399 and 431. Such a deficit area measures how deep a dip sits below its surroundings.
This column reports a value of 1.00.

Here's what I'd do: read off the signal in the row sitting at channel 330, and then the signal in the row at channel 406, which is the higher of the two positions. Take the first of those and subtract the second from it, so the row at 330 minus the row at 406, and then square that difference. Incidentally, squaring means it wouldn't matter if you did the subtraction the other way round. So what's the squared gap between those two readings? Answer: 0.128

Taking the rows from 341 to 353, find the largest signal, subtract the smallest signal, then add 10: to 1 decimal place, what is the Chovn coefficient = 10.1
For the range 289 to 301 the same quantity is 10.0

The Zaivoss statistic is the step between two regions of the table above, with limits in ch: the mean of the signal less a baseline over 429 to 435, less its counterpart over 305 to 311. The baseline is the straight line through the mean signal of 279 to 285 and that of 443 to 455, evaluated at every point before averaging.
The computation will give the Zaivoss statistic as -0.11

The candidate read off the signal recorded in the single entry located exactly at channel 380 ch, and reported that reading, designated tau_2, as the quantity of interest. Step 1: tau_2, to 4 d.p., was 0.9703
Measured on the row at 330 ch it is 0.5958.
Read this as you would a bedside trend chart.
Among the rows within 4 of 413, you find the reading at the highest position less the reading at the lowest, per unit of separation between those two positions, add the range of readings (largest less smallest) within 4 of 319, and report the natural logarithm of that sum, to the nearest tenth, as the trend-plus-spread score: -3.1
